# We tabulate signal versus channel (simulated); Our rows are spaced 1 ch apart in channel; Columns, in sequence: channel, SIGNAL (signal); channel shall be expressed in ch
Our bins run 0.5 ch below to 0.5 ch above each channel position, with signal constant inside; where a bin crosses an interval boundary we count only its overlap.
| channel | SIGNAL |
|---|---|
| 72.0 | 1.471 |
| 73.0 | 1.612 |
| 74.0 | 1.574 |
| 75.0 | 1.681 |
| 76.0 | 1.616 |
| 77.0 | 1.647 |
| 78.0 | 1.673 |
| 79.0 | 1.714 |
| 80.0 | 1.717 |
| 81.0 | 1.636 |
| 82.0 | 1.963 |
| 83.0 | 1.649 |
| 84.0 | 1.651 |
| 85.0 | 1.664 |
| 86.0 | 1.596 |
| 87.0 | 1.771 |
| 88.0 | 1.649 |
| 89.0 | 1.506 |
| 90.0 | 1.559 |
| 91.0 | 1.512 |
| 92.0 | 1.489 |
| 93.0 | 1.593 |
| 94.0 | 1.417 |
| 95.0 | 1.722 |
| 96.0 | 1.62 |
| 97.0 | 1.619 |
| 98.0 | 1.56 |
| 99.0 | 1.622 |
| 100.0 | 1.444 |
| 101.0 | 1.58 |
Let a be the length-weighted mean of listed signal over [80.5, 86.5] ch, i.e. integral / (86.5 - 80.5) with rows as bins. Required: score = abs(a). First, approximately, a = 1.69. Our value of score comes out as 1.69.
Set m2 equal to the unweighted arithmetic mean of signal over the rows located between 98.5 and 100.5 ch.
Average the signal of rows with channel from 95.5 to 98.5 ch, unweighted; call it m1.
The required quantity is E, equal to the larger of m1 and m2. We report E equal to 1.60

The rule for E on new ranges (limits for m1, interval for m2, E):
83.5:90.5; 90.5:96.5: 1.63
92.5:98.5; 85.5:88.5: 1.67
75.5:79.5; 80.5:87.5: 1.70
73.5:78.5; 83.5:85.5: 1.66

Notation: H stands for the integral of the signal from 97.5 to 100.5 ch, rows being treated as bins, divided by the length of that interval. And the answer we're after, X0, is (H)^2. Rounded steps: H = 1.54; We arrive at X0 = 2.4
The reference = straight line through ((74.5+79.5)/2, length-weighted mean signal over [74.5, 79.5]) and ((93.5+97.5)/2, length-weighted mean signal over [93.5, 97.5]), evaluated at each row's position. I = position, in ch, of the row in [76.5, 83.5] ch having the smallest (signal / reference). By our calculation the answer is 77.0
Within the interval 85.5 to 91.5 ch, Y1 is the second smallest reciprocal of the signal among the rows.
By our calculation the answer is 0.606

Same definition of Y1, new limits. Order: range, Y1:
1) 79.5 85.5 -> 0.582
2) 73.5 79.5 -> 0.595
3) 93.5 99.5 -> 0.617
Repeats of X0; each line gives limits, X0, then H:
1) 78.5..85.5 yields 2.9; 1.71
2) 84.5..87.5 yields 2.8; 1.68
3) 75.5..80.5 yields 2.8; 1.67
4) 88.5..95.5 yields 2.4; 1.54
